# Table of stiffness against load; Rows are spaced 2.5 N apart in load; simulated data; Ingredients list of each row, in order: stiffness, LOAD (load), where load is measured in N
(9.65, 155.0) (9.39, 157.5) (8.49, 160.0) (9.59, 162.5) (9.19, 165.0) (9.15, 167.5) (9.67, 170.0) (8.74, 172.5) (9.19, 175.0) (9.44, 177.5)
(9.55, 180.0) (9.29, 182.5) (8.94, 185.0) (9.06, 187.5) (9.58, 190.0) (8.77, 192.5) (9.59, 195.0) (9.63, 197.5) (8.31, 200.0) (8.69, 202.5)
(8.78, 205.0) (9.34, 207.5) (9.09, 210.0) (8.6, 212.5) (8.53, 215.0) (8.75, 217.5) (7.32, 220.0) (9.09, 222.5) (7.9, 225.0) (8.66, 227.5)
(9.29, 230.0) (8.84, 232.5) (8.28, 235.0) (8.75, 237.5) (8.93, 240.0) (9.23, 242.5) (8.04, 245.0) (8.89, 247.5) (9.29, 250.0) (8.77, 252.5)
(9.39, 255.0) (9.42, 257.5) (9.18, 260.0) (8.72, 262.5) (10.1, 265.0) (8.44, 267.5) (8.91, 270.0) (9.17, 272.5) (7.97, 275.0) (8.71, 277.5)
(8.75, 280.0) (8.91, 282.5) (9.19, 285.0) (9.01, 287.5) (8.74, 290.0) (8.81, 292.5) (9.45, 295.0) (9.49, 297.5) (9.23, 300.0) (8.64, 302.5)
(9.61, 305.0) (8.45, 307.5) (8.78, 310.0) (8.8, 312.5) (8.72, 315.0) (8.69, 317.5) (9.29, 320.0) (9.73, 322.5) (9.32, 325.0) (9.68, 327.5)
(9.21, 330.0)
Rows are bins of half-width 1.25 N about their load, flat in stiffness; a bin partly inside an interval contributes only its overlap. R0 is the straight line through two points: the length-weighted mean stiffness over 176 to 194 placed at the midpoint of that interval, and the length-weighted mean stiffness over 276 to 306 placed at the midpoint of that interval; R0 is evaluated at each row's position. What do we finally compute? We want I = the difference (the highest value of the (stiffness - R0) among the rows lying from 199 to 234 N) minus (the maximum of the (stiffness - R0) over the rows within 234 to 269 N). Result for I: -0.9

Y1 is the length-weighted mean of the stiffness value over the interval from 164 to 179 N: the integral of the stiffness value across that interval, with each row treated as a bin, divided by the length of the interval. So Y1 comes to 9.2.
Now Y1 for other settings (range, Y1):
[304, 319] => 8.8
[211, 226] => 8.4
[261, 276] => 8.9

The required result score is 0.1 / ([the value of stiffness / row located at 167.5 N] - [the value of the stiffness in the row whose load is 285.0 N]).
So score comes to -2.5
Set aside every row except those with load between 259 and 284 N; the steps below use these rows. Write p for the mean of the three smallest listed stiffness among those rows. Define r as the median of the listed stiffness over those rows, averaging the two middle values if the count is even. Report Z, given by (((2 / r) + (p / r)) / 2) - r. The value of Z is -8.24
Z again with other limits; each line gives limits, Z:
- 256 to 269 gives -8.59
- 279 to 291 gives -8.30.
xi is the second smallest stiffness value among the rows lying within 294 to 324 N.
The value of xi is 8.64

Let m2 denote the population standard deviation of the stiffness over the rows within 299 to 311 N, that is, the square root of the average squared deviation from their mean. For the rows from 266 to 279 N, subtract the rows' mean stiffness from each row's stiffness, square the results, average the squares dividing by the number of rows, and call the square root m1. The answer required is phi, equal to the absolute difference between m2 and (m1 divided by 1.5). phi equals 0.15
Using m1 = 0.41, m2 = 0.42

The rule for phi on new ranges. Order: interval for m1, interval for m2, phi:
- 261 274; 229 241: 0.05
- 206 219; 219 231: 0.54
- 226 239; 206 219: 0.09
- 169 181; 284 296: 0.04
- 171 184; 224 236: 0.29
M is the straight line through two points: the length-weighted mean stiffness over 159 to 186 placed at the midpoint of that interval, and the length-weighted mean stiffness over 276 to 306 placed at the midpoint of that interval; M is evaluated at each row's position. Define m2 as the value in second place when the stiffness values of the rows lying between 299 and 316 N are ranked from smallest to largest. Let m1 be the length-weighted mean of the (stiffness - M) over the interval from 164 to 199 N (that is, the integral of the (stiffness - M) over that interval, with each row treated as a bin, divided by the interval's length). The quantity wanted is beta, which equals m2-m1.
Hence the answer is 8.6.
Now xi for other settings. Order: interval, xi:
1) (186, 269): 7.9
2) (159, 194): 8.74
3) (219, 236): 7.9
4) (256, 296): 8.44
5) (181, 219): 8.53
